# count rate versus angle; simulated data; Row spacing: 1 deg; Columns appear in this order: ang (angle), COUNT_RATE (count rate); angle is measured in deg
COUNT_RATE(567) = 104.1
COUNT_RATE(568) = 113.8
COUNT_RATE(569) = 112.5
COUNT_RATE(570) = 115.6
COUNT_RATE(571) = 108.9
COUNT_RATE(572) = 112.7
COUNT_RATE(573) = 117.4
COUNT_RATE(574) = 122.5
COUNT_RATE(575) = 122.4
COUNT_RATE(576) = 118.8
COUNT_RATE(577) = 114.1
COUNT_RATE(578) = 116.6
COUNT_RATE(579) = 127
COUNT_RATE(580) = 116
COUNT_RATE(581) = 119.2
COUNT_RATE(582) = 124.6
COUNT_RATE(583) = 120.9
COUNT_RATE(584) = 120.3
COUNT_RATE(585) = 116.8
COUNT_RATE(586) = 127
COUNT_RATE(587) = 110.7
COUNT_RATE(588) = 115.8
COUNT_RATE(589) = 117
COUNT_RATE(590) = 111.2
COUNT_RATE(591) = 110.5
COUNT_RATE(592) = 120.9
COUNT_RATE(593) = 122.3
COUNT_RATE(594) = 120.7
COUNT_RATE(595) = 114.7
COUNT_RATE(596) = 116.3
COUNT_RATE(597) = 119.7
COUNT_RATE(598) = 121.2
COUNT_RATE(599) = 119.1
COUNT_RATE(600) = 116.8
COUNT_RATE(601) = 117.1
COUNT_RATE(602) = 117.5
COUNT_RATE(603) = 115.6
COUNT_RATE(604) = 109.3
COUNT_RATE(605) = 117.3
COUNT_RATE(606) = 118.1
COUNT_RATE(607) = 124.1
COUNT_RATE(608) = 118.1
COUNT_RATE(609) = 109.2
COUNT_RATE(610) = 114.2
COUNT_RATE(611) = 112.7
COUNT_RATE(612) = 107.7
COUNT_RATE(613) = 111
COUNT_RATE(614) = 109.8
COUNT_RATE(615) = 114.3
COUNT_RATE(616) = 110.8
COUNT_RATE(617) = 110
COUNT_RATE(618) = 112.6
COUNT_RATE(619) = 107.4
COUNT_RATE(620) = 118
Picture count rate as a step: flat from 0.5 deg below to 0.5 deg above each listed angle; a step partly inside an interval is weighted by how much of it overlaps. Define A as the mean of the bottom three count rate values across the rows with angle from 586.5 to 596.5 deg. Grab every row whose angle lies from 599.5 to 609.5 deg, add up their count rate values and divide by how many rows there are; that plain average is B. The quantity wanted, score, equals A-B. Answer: -6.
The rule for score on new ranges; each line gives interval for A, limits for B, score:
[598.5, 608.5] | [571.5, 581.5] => -5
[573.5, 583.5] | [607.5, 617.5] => 4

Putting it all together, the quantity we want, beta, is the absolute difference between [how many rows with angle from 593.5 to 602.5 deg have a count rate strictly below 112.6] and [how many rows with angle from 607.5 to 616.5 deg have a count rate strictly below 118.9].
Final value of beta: 9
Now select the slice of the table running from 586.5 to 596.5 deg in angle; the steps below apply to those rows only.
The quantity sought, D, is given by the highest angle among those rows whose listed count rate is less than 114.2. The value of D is 591 deg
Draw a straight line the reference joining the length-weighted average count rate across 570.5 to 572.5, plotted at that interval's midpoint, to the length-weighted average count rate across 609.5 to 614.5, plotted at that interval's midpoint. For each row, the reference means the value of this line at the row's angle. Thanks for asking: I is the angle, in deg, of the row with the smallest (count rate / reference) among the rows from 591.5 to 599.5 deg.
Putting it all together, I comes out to 595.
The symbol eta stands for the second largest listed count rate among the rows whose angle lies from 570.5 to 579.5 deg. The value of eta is 122.5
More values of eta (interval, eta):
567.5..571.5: 113.8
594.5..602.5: 119.7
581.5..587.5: 124.6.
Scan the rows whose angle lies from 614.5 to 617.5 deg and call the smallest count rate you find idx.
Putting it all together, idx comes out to 110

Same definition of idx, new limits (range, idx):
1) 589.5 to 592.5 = 110.5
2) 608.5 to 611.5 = 109.2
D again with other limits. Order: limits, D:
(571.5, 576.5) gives 572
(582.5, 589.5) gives 587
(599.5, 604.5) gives 604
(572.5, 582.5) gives 577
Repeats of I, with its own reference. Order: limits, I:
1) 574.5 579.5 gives 577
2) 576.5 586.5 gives 577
